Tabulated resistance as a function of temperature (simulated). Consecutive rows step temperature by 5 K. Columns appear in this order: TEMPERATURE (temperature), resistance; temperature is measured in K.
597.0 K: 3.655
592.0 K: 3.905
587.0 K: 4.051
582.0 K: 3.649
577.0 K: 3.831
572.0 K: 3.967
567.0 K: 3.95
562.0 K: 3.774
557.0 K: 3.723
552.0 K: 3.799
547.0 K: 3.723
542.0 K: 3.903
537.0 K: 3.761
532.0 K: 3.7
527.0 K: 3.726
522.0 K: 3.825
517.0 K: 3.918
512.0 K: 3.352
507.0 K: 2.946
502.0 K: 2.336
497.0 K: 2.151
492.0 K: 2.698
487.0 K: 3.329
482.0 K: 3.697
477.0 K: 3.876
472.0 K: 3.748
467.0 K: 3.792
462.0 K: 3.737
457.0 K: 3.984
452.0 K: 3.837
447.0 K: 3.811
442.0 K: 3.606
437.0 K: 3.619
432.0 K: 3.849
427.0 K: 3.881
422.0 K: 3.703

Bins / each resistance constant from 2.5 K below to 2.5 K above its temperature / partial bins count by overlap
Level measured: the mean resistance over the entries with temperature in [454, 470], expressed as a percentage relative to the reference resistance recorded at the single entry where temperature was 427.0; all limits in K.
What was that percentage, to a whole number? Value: 99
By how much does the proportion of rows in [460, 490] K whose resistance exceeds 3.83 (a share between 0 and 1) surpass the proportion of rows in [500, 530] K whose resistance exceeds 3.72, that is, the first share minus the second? -0.33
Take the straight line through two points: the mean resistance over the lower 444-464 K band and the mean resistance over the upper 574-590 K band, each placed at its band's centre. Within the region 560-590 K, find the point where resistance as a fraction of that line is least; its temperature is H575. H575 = 582.0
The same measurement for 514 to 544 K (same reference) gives 532.0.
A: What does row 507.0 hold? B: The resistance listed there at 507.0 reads 2.946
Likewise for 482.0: 3.697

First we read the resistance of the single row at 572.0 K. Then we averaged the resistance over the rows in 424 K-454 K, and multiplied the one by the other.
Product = 14.9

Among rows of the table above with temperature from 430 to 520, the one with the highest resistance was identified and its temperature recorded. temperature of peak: 457.0 K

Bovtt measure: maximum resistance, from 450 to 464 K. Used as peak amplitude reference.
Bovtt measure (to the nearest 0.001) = 3.984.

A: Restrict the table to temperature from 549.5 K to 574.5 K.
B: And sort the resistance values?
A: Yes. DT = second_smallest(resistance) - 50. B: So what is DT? -46.2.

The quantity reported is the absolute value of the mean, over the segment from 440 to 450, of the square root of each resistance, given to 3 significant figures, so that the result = 1.93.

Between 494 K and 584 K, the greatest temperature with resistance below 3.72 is 582.0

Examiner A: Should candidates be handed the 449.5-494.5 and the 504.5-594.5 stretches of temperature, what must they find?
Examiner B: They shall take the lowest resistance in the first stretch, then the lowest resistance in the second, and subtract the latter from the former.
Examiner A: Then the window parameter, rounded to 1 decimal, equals -0.2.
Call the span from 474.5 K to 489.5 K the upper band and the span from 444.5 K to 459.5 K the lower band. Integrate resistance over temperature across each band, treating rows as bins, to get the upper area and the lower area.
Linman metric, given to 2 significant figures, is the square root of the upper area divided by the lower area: 0.97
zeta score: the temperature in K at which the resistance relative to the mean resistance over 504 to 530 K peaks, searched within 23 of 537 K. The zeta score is 517.0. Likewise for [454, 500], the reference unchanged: 457.0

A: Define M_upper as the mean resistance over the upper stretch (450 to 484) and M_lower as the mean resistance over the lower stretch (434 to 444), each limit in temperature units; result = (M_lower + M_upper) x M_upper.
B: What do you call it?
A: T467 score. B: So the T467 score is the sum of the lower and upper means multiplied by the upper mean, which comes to 28.3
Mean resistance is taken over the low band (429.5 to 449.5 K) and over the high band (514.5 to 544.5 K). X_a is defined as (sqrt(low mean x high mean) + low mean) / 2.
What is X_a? 3.74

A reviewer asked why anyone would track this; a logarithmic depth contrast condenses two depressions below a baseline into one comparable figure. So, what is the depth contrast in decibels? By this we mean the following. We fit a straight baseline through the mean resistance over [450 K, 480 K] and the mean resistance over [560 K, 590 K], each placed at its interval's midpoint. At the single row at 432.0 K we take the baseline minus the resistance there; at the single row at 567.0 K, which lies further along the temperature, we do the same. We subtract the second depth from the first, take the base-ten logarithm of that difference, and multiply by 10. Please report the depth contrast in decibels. -13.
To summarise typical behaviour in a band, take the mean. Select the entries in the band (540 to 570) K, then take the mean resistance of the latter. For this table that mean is 3.81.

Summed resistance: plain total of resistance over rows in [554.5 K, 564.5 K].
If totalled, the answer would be 7.5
